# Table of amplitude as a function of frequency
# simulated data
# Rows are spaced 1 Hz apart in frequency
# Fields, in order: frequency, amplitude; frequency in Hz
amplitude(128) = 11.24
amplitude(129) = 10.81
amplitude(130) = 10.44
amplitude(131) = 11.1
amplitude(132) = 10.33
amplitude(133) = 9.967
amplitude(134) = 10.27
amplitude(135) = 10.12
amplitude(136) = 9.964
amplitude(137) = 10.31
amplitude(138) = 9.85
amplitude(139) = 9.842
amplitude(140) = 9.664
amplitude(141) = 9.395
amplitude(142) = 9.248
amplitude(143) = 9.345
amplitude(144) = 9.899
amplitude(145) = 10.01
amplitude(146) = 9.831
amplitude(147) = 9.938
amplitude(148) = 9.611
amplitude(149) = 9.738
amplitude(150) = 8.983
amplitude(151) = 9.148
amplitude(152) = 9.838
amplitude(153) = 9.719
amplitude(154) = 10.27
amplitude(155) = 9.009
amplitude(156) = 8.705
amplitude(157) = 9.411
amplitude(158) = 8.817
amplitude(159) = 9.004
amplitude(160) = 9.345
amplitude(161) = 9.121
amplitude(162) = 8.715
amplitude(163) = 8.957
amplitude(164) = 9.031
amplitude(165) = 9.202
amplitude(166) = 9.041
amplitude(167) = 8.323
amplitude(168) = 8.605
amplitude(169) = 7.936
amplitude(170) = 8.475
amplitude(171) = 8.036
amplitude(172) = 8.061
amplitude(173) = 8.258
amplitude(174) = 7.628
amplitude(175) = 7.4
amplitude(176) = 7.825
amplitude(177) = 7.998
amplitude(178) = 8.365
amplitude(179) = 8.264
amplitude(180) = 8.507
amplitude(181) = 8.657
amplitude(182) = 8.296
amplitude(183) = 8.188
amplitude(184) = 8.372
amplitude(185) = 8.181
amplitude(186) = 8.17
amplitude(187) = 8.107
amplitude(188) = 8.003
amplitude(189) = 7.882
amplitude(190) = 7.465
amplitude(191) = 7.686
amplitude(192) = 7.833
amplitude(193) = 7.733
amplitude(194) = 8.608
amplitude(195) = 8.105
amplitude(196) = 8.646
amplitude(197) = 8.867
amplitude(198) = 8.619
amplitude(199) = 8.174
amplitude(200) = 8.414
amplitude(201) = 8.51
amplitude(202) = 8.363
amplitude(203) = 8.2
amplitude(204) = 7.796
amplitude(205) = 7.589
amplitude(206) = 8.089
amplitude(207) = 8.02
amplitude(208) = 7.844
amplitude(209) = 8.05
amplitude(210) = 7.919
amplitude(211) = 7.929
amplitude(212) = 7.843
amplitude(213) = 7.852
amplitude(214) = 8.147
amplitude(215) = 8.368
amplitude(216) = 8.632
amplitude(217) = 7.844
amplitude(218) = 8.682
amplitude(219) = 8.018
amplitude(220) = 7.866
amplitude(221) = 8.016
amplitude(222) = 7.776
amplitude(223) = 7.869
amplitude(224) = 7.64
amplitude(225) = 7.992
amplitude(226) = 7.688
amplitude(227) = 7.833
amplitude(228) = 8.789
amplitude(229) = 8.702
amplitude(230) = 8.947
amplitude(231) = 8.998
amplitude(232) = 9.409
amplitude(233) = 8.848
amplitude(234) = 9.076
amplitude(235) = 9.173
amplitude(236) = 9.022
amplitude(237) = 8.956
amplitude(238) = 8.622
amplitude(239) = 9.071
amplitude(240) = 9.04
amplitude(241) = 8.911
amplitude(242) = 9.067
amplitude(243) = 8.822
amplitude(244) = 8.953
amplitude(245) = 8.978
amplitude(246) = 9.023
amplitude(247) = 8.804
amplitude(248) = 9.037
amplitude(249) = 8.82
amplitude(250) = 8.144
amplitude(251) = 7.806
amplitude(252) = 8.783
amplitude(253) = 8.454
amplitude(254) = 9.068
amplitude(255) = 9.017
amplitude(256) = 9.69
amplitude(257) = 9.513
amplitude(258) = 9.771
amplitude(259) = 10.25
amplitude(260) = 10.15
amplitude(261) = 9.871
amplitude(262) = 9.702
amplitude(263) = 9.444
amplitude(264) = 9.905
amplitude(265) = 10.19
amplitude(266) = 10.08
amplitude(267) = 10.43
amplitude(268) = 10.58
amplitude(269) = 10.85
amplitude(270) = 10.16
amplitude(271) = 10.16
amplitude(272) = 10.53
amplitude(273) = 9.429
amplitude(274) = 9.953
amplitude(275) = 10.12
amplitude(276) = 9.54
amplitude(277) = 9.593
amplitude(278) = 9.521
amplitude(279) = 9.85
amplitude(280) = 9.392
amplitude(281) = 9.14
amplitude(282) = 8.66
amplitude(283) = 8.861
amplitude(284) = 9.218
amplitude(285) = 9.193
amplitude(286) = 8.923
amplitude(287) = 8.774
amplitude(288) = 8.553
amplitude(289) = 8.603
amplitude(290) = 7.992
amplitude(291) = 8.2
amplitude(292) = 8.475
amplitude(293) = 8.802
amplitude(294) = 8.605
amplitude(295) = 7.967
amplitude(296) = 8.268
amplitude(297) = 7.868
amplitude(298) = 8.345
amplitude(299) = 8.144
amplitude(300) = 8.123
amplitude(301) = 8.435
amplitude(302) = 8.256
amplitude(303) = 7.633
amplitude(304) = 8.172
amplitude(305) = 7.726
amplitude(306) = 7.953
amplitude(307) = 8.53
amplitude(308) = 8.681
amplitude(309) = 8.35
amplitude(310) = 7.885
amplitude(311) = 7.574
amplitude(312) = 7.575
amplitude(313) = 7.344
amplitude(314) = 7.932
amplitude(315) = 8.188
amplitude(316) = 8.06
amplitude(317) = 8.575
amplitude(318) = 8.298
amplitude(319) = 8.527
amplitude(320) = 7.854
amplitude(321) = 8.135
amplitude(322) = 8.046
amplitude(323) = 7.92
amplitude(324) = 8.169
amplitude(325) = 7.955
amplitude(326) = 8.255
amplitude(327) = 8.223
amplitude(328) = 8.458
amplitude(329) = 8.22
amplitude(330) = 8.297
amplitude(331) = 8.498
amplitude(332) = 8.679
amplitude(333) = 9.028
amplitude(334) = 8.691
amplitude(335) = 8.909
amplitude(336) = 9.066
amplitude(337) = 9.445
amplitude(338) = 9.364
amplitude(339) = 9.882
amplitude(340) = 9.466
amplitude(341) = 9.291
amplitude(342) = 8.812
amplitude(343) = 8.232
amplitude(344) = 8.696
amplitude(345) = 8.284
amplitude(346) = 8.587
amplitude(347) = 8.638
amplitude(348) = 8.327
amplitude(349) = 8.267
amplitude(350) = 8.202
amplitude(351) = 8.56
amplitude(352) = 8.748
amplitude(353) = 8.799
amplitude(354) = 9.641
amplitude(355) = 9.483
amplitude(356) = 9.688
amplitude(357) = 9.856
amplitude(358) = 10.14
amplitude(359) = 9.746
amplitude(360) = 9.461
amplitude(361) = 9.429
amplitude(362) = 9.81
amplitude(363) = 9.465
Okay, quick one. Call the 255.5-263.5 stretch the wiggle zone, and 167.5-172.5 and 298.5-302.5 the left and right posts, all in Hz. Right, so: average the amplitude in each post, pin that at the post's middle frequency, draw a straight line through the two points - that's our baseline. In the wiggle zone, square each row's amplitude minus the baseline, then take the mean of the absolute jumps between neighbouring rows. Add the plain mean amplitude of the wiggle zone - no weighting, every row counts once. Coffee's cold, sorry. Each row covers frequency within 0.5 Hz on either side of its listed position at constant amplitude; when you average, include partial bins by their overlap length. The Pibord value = 10.6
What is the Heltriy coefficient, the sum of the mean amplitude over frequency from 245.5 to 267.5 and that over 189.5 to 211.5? 17.5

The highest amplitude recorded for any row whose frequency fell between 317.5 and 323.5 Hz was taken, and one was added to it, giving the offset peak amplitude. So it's 9.5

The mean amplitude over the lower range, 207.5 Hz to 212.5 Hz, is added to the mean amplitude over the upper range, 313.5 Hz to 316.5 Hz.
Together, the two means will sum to 16.0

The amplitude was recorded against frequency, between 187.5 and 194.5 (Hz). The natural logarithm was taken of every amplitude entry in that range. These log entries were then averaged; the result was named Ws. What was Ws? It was 2.06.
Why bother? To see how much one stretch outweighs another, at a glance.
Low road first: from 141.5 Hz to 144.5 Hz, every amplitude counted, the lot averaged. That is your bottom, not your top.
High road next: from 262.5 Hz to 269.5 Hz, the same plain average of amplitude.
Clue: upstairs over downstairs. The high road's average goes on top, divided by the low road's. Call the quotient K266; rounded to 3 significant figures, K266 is 1.08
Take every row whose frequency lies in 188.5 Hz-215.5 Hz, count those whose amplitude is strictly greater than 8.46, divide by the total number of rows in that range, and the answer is 0.19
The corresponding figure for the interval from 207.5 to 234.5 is 0.33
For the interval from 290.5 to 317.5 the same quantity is 0.22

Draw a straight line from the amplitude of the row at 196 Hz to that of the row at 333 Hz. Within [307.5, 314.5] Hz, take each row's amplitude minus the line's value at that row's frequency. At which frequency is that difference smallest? 313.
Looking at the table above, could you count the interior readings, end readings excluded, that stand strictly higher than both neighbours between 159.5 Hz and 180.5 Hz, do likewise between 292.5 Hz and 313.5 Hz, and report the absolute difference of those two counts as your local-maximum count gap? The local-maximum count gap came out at 1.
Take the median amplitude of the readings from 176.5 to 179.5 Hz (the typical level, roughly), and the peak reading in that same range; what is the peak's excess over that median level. 0.10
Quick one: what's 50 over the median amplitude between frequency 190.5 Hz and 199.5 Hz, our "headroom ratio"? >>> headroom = 6.12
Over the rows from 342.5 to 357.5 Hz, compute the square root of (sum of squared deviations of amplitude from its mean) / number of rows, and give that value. 0.56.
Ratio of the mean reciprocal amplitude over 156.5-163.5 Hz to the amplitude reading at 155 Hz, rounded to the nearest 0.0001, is 0.0123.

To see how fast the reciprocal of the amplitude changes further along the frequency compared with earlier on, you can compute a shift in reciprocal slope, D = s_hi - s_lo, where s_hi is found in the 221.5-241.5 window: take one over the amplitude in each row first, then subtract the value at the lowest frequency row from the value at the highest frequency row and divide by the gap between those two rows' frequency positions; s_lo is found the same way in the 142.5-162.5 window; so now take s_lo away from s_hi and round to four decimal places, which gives -0.0013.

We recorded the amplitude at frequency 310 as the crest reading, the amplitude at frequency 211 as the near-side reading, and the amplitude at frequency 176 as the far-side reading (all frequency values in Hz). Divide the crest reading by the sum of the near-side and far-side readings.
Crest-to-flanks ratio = 0.50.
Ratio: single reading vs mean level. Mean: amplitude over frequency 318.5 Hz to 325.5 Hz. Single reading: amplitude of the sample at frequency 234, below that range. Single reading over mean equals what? 1.12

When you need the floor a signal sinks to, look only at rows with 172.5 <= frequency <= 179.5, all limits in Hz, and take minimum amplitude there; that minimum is 7.4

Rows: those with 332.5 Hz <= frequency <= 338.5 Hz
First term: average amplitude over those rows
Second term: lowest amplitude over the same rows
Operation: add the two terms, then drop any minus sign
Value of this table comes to 17.8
